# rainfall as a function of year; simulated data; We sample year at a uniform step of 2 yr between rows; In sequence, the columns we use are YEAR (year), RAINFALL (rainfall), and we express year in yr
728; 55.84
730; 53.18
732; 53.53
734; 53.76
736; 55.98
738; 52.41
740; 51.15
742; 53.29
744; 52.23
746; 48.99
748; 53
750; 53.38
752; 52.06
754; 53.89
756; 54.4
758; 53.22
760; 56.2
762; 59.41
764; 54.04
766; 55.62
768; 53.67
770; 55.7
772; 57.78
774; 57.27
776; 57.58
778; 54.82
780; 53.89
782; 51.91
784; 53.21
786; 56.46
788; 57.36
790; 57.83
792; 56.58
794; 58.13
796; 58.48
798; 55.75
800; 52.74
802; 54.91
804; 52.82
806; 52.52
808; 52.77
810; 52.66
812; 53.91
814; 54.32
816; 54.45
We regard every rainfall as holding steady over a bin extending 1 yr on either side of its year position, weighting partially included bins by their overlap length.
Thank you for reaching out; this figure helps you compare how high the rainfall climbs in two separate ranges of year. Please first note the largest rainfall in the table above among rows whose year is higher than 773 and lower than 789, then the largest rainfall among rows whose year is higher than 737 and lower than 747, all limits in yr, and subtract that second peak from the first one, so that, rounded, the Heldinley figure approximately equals 4.3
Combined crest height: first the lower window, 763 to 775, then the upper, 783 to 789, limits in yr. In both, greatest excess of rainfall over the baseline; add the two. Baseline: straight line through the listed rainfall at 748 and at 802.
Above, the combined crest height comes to 6.9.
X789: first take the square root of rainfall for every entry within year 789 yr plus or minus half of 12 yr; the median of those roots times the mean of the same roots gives 57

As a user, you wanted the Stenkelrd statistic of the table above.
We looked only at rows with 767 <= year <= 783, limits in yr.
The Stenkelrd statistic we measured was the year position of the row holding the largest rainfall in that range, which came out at 772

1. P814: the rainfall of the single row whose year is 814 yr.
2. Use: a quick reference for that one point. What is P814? 54.32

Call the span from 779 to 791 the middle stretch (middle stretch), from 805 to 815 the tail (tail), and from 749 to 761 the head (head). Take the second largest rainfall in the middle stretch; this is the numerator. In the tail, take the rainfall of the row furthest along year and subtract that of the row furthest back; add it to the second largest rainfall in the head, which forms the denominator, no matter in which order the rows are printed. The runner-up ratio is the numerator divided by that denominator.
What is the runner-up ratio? 1.02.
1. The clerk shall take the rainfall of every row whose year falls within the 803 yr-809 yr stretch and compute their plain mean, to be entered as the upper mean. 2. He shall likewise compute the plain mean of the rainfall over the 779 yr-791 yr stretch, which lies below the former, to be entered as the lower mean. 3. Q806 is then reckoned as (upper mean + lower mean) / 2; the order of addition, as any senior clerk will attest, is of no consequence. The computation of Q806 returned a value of 53.9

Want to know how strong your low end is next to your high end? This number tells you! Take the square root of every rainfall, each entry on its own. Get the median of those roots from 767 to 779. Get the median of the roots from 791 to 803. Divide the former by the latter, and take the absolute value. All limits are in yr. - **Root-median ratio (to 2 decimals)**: 1.00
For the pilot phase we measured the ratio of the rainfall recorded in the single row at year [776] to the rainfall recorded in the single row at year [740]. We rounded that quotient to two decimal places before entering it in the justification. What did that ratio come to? 1.13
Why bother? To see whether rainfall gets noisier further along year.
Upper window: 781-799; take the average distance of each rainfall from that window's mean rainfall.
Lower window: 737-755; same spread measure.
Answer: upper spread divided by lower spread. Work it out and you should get 1.66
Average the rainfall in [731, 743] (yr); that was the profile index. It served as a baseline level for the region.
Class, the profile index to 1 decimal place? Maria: 53.4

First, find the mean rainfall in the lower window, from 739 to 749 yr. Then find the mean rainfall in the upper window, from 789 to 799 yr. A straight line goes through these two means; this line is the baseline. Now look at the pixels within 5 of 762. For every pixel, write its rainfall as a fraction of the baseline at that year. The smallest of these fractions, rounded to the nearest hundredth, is 1.00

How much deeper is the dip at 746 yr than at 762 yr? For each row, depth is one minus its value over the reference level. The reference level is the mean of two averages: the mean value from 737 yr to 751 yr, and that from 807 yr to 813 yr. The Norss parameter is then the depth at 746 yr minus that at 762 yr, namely 0.20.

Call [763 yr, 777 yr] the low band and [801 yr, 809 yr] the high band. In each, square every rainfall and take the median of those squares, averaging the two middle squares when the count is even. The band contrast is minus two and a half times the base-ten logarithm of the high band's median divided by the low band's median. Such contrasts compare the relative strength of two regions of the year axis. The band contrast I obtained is 0.12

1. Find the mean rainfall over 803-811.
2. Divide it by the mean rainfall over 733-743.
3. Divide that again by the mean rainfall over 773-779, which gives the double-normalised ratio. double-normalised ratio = 0.0175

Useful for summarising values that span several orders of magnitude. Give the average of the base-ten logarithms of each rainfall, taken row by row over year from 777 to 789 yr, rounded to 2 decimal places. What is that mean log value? 1.74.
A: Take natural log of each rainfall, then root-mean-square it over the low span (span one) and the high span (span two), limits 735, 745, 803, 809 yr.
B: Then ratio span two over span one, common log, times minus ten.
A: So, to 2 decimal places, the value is 0.01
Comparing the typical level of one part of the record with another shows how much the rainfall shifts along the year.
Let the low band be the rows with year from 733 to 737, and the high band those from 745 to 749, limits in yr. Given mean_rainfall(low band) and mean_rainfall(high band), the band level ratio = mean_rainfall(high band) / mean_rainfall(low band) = 0.93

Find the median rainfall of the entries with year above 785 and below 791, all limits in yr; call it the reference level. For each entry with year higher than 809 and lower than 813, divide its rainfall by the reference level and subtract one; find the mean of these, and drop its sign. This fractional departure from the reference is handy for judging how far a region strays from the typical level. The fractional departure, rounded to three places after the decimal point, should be 0.071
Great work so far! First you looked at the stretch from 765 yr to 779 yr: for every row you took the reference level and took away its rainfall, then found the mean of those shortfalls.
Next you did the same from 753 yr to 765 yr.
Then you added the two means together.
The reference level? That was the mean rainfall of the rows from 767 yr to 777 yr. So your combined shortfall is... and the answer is 1.5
